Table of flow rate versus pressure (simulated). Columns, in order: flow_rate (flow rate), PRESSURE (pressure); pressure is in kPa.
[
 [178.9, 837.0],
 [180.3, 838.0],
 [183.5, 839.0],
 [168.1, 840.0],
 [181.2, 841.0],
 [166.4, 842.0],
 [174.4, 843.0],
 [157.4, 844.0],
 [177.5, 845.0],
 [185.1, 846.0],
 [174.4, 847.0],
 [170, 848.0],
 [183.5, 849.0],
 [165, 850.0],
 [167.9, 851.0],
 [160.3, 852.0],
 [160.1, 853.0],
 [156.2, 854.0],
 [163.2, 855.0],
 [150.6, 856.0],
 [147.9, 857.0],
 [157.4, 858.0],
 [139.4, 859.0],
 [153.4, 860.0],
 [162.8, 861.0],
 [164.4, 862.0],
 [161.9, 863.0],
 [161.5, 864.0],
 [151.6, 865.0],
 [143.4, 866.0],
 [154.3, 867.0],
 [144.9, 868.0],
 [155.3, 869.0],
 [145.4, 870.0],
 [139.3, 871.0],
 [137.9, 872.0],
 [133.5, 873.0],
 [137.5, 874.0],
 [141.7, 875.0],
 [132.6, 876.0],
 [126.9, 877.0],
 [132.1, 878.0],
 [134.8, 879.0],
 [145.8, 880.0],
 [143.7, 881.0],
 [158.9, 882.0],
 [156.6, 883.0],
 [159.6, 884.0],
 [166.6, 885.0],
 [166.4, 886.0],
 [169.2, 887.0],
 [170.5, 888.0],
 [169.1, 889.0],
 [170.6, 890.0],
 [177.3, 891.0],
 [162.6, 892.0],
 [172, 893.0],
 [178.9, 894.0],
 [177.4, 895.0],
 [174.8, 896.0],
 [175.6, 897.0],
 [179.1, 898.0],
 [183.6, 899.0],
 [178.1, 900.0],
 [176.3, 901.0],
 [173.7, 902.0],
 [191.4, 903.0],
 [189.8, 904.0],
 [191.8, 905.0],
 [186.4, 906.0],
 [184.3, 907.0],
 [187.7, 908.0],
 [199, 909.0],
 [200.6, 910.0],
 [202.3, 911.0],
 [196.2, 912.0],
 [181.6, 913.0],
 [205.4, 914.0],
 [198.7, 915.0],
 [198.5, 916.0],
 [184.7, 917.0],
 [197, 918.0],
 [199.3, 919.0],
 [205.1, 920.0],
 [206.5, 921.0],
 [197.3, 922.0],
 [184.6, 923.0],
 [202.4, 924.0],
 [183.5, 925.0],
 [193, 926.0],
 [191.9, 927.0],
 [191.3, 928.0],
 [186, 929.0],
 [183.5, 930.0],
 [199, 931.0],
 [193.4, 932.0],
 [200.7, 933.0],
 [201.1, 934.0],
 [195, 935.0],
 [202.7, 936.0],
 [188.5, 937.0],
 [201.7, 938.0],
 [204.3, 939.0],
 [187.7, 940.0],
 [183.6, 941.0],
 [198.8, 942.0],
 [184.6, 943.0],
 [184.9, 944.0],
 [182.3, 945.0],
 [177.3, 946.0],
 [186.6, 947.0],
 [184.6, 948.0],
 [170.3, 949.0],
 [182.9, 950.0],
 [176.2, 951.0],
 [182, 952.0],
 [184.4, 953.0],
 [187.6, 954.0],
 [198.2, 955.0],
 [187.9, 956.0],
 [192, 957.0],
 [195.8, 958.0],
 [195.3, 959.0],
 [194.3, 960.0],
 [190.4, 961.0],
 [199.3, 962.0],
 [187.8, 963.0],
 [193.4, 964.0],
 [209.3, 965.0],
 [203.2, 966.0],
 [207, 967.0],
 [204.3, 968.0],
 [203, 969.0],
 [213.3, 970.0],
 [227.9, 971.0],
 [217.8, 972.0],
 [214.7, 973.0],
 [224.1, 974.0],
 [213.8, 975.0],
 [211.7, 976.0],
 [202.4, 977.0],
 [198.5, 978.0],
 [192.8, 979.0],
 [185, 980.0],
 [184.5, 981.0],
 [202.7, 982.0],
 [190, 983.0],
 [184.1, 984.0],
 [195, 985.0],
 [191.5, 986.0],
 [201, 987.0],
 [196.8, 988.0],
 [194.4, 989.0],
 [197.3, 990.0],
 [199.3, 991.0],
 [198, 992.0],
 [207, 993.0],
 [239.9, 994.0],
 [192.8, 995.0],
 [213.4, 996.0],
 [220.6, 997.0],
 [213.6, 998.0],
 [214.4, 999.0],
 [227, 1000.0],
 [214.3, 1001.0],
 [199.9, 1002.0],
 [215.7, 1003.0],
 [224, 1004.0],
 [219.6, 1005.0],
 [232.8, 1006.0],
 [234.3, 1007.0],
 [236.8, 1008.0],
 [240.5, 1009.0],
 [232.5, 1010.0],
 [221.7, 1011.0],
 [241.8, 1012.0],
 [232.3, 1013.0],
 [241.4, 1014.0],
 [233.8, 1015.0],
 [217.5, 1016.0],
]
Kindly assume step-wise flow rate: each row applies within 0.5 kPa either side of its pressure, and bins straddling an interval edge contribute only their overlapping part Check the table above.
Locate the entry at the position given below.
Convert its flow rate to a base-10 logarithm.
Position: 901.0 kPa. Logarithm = 2.25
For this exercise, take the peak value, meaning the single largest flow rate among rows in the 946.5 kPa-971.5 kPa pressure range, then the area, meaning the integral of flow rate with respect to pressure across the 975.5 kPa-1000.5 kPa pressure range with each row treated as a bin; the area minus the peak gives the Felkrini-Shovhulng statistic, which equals 4826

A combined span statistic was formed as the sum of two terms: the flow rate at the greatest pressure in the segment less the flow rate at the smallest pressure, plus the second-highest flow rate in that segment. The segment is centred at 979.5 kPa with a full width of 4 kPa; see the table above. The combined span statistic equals 179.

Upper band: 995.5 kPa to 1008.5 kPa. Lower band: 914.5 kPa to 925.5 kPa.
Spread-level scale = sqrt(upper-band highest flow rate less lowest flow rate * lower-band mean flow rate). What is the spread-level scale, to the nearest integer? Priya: 85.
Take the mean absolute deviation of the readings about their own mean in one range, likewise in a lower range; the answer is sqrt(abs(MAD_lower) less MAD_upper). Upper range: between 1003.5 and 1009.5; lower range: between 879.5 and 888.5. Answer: 1.1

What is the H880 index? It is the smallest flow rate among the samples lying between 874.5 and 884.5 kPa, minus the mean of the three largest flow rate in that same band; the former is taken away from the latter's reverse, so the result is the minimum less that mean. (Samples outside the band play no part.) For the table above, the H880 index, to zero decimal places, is -31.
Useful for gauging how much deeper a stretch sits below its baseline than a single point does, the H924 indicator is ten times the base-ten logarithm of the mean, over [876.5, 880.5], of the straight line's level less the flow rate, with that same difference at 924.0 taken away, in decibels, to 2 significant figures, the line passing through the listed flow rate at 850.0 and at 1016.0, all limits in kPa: 17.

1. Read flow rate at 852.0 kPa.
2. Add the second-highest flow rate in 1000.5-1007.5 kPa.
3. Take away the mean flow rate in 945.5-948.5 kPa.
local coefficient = 210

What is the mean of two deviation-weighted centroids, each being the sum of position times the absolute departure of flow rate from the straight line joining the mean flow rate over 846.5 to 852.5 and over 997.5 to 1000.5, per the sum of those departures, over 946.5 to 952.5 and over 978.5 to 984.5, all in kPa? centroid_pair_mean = 965.6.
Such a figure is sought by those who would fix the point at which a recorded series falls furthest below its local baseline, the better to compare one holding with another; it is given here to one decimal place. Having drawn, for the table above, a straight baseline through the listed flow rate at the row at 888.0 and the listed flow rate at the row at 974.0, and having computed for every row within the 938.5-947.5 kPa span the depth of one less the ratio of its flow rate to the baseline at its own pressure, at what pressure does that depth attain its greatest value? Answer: 946.0 kPa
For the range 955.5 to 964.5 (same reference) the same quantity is 963.0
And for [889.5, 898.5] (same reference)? 892.0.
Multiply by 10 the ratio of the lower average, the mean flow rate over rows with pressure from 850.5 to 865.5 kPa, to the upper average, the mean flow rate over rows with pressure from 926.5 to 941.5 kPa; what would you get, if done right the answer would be 8.10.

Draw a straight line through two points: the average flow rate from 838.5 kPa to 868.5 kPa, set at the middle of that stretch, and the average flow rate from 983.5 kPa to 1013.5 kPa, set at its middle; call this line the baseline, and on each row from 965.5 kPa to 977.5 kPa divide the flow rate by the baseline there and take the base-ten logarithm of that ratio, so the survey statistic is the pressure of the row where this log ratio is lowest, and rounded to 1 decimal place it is 977.0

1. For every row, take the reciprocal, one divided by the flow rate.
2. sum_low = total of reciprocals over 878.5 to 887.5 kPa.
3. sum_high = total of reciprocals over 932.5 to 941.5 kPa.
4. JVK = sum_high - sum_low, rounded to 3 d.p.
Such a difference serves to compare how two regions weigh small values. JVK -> -0.012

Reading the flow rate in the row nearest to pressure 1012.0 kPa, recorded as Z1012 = 241.8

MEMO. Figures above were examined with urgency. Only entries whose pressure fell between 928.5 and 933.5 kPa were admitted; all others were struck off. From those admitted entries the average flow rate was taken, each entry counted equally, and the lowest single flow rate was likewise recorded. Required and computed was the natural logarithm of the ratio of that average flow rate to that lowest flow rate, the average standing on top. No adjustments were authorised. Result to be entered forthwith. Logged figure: 0.048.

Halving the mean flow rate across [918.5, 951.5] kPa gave 96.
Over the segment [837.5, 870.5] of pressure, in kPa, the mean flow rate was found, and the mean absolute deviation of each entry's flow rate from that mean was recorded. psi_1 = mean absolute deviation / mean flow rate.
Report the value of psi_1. 0.061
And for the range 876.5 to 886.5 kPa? 0.084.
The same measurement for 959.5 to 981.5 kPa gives 0.048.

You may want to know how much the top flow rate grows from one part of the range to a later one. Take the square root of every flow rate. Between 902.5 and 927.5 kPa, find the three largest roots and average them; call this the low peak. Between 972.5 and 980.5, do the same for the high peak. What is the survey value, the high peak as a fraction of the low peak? 1.03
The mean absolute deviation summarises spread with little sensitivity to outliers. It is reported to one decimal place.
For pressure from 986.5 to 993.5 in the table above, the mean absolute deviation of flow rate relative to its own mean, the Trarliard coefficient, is 2.8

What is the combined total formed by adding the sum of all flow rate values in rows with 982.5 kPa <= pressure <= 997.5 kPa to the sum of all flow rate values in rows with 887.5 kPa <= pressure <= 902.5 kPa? 5641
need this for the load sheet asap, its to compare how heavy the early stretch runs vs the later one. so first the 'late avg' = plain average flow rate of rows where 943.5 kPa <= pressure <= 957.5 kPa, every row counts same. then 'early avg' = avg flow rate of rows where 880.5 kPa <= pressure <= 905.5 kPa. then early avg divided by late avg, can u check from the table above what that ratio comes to 0.94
